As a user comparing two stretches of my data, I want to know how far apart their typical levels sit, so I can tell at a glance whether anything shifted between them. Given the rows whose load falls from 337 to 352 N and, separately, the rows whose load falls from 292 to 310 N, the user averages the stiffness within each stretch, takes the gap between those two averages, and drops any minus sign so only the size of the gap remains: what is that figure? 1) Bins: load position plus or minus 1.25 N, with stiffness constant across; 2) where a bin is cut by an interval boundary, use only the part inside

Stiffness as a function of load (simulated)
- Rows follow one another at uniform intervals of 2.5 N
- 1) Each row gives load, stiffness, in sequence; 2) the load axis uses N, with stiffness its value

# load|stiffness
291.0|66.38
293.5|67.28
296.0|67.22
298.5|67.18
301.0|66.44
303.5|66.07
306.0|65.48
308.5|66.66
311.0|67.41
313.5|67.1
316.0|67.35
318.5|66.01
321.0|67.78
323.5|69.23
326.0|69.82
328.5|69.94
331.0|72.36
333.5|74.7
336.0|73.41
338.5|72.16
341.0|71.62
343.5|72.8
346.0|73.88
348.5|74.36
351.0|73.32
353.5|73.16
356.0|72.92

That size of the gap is 6.4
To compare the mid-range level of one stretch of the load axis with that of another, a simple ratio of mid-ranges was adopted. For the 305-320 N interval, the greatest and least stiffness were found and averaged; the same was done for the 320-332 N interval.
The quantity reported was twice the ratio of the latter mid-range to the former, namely 2.11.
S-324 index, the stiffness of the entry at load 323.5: 69.23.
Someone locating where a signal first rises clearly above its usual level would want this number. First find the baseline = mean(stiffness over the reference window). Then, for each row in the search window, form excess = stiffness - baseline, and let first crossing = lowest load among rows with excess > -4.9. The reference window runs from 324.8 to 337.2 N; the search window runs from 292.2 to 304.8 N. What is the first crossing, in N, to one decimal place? 293.5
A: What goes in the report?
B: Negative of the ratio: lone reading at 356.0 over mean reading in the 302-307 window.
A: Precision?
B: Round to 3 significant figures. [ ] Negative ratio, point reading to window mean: -1.11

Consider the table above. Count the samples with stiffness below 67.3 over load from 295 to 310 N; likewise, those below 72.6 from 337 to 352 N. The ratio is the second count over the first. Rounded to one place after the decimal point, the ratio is 0.3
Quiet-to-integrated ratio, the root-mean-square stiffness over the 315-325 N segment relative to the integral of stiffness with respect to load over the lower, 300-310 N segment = 0.102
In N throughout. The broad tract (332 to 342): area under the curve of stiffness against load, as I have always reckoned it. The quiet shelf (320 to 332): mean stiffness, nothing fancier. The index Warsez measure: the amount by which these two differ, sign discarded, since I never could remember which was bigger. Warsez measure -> 660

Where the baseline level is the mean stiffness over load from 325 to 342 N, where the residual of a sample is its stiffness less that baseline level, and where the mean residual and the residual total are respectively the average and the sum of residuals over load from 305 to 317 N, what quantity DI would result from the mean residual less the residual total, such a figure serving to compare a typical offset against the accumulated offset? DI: 21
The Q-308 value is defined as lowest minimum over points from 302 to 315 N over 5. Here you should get 13.1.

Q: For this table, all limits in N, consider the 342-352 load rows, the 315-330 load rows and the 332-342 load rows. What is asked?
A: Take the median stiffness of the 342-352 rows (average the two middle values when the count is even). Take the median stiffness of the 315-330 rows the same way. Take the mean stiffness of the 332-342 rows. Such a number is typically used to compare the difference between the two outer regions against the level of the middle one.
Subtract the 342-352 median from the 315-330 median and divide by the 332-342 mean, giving -0.070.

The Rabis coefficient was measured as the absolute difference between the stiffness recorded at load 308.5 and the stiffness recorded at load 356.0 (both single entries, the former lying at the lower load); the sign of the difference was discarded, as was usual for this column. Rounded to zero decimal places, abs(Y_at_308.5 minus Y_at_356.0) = 6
